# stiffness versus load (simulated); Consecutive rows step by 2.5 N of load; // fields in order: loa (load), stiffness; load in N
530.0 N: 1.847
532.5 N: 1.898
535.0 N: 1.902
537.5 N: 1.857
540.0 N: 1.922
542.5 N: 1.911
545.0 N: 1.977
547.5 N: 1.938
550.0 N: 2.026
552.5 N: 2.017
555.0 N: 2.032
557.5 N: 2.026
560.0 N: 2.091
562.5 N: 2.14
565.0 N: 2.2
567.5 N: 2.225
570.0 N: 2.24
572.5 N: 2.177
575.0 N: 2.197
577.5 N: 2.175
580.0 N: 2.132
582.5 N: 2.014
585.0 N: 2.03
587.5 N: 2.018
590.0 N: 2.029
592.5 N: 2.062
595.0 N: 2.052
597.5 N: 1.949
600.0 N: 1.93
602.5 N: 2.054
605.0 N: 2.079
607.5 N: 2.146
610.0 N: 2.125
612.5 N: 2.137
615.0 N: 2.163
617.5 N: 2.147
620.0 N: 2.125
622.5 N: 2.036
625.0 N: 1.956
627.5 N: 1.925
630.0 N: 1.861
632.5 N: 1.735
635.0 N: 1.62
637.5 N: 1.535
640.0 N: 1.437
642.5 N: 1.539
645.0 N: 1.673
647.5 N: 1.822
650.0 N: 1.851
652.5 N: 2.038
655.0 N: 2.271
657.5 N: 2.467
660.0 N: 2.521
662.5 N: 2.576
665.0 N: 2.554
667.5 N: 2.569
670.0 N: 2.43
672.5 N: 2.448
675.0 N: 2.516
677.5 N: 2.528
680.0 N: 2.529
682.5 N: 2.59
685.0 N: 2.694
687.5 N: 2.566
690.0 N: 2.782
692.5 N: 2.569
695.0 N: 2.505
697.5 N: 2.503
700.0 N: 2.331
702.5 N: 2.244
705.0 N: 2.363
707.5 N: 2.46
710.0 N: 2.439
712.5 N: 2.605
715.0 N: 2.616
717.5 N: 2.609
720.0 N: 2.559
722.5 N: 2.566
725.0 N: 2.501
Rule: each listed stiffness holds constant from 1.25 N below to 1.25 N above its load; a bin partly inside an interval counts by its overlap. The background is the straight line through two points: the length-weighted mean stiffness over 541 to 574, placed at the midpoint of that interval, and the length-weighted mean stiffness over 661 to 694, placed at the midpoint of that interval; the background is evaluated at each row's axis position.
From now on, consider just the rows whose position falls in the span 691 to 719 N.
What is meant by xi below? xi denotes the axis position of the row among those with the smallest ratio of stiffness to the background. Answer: 702.5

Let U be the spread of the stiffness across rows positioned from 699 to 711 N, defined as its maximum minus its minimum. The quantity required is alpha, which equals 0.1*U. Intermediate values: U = 0.22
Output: 0.022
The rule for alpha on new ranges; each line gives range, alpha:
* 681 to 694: 0.022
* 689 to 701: 0.045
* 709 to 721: 0.018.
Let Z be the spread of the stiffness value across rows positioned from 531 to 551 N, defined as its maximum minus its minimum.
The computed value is 0.17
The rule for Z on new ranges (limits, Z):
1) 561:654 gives 0.80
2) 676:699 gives 0.28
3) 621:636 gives 0.42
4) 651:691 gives 0.74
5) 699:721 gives 0.37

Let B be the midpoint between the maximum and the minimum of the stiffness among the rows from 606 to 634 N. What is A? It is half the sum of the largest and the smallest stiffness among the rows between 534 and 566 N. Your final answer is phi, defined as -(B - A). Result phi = 0.1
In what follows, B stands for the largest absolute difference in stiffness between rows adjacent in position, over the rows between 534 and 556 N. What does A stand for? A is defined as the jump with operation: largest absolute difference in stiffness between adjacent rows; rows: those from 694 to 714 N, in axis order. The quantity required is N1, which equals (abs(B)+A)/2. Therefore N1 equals 0.130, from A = 0.172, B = 0.088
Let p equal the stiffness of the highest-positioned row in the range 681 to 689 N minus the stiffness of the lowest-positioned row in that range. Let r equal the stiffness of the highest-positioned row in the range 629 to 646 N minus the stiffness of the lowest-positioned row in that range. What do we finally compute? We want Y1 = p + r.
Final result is -0.2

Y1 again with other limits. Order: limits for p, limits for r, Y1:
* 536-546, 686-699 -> 0.1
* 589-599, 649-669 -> 0.6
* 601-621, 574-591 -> -0.1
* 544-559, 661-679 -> 0.0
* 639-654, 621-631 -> 0.4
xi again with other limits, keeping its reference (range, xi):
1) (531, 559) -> 537.5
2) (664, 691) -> 670.0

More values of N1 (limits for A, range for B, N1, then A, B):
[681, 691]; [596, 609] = 0.170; 0.216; 0.124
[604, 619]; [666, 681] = 0.103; 0.067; 0.139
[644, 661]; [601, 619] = 0.150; 0.233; 0.067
